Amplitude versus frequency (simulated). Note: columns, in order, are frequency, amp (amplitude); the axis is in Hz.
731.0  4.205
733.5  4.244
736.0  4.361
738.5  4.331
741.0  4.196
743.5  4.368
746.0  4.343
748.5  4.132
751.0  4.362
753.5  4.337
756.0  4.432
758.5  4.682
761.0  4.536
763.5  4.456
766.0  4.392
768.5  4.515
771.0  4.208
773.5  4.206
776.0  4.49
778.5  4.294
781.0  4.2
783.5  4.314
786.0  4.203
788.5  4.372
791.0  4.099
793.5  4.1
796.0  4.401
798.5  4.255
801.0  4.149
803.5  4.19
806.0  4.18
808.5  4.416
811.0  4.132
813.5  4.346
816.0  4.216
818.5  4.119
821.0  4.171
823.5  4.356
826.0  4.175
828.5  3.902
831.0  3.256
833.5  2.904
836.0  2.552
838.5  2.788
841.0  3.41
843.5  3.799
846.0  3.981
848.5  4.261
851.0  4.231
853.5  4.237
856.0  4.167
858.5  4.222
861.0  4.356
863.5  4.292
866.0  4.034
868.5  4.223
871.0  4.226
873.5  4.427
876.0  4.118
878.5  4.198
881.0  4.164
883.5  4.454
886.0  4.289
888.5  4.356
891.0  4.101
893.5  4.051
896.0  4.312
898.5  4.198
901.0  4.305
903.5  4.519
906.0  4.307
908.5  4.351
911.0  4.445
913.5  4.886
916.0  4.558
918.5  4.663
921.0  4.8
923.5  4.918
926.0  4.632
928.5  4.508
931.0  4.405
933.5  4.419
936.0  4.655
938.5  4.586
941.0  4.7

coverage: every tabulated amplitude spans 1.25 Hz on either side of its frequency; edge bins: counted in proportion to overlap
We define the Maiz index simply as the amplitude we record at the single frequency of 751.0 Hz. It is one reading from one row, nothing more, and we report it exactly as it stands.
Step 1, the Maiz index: 4.362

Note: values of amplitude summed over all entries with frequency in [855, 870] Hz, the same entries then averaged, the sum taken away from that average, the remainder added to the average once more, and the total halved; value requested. -8.43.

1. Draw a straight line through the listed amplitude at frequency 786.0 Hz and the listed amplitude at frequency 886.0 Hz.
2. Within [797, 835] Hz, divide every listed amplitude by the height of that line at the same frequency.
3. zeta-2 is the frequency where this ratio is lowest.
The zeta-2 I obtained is 833.5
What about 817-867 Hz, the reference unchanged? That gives 836.0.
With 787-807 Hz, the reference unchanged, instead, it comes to 793.5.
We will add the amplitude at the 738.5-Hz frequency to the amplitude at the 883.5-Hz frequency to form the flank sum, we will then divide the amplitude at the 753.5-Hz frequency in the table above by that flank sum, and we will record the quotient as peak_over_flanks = 0.494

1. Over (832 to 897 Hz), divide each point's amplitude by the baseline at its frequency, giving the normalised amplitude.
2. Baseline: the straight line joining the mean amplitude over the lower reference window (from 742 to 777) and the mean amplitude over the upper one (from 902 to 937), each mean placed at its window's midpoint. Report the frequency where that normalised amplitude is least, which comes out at 836.0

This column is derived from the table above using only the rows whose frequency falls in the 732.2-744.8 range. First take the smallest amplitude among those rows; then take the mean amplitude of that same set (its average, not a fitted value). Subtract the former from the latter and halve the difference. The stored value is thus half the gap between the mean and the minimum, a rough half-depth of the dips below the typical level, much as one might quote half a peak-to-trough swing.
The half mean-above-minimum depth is 0.052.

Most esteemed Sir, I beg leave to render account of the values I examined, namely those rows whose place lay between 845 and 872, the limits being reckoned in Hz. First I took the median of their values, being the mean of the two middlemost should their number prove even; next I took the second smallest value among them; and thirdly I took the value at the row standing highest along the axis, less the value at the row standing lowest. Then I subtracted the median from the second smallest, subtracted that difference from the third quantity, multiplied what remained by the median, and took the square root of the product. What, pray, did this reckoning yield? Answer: 1.36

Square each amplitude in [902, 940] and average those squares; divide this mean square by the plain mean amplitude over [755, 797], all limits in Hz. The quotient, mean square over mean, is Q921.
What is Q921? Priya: 4.8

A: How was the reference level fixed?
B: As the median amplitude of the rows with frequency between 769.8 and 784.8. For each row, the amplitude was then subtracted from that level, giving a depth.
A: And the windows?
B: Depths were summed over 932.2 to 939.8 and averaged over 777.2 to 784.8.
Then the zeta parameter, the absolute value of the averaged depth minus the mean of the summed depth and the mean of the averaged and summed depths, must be 0.7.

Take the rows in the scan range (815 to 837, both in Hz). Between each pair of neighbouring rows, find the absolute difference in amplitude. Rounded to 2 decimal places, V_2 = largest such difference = 0.65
